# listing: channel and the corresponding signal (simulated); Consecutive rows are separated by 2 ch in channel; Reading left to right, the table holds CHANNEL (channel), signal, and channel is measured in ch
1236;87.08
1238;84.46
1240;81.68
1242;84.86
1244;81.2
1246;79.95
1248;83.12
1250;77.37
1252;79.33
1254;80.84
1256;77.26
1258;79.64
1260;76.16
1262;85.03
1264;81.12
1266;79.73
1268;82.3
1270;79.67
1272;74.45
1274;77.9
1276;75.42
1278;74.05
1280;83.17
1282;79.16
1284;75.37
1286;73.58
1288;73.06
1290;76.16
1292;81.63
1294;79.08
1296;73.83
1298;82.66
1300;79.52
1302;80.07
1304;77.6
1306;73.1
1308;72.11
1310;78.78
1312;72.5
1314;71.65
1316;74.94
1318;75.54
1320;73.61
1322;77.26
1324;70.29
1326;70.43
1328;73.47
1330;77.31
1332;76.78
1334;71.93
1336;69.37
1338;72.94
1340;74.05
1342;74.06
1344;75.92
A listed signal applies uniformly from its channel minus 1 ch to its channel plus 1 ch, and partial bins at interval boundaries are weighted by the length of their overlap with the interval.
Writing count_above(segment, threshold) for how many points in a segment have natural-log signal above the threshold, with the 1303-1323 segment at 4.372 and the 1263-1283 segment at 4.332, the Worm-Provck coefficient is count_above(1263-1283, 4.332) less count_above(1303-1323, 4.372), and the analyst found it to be 7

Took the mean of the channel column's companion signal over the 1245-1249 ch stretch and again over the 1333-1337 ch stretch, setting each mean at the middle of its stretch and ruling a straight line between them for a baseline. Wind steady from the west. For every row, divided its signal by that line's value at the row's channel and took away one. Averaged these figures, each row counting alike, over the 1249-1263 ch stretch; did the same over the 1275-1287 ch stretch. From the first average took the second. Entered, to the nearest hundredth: -0.01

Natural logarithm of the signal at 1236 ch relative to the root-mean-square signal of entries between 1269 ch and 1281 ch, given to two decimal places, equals 0.12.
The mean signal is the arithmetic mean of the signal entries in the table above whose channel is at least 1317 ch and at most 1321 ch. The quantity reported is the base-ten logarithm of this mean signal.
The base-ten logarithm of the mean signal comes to 1.87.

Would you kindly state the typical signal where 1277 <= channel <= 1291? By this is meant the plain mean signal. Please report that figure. 76.4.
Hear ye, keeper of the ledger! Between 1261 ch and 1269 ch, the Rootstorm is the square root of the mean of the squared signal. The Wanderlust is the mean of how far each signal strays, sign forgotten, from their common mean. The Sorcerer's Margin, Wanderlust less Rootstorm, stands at -80.4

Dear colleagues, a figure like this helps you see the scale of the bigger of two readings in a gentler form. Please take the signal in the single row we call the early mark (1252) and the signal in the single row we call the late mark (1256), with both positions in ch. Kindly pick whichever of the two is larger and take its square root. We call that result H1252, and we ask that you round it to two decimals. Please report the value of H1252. 8.91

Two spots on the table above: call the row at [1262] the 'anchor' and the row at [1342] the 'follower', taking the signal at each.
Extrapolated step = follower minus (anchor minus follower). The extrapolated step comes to 63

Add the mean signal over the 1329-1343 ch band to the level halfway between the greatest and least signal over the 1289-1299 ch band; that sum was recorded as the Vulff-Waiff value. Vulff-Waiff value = 152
